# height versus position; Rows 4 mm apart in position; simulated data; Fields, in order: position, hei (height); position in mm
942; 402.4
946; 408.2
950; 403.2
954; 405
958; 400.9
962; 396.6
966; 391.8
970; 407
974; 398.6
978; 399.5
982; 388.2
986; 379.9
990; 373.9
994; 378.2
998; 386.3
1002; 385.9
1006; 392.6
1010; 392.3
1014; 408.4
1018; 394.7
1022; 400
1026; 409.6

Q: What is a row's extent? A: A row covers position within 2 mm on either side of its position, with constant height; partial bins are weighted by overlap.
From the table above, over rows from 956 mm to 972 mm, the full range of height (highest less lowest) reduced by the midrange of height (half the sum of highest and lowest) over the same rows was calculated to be -384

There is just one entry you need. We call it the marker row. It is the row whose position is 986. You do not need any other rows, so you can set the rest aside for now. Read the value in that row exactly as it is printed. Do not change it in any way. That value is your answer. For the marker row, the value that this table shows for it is 379.9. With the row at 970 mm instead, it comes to 407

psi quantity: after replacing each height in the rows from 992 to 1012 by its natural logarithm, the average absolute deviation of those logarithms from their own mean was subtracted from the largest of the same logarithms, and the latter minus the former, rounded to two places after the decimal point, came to 5.96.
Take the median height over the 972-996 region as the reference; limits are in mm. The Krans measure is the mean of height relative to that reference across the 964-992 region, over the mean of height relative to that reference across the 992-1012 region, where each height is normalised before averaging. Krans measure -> 1.01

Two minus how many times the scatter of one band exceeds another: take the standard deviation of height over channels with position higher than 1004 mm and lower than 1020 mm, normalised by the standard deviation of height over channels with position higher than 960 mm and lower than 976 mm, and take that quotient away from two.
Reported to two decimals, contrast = 0.79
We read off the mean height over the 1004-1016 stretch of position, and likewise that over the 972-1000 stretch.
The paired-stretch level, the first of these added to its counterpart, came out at 784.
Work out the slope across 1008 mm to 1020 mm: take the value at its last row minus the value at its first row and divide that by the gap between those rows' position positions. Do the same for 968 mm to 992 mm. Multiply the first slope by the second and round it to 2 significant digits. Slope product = -0.50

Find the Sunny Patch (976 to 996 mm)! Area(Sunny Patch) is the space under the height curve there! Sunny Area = 7679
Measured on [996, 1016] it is 7862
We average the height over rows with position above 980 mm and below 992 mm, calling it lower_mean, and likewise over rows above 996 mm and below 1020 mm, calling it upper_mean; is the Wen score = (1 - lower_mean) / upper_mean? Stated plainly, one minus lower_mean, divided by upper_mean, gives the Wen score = -0.97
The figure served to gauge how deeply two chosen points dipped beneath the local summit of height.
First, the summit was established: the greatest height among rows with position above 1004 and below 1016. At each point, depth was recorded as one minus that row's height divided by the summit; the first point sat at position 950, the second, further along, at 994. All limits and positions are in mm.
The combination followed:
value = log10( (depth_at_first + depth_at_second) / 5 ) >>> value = -1.8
